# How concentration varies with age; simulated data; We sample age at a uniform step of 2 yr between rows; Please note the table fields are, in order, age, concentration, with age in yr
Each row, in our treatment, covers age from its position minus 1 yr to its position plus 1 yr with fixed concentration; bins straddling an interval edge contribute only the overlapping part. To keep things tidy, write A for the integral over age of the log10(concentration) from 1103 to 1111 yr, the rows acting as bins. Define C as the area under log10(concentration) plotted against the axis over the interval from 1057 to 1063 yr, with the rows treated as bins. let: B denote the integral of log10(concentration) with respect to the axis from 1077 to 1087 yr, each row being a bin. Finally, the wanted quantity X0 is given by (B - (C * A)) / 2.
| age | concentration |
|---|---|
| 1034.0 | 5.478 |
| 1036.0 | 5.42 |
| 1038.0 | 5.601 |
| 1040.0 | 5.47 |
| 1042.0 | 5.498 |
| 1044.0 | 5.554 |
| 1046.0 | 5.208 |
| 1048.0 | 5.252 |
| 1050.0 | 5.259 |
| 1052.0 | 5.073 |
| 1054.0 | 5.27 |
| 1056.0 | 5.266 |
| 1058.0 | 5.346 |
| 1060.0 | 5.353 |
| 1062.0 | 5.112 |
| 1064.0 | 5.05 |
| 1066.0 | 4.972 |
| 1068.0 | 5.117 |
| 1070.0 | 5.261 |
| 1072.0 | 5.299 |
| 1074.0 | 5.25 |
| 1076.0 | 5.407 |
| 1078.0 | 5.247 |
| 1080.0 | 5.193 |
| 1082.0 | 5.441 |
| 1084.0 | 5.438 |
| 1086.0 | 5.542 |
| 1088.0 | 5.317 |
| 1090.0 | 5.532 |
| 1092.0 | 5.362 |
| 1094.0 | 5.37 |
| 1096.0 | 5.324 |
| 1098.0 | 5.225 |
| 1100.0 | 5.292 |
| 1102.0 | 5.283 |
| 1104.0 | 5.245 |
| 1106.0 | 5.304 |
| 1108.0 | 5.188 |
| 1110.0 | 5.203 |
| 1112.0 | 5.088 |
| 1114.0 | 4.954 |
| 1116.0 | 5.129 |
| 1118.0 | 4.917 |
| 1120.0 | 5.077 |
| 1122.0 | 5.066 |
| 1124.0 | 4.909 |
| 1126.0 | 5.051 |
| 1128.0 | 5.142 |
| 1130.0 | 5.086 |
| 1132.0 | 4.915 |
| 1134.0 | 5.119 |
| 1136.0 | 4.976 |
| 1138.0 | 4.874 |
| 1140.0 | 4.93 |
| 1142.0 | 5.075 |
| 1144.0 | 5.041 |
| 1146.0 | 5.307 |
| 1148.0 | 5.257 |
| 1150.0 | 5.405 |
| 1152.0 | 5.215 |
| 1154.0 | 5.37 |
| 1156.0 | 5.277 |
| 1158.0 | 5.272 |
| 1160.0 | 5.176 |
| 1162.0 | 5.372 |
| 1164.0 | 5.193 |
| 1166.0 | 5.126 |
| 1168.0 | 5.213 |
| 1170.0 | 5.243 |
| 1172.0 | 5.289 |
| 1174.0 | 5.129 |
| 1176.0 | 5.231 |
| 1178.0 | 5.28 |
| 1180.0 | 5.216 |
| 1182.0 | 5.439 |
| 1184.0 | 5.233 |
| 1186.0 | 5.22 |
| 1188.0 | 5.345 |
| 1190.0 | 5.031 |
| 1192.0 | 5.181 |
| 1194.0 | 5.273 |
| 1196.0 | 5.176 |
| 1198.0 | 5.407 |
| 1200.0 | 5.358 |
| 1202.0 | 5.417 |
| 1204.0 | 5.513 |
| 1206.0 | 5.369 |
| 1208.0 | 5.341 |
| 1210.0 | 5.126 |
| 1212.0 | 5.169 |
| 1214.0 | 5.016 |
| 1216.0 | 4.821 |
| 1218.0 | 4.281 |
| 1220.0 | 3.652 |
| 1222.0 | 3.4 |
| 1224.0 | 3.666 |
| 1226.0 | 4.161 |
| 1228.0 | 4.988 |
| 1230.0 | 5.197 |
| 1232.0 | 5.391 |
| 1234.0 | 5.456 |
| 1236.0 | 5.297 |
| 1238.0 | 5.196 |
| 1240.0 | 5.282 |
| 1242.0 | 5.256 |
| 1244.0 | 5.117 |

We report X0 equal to -9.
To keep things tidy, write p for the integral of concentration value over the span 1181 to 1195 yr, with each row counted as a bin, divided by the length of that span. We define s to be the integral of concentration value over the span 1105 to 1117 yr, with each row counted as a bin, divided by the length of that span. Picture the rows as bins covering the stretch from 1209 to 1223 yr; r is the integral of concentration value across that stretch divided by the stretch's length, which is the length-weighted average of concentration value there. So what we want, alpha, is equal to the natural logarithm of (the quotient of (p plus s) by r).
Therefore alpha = 0.838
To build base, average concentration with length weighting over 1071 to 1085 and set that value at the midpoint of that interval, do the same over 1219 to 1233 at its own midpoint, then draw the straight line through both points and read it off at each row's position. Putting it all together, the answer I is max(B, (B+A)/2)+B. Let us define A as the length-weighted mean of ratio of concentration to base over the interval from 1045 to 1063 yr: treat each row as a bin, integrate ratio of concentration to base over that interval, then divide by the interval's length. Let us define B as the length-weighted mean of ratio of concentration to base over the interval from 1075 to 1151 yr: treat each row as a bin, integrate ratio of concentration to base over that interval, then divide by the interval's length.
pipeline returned 2.04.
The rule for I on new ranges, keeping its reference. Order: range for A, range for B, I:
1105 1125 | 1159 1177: 2.21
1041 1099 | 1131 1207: 2.21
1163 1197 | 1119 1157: 2.12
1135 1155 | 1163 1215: 2.29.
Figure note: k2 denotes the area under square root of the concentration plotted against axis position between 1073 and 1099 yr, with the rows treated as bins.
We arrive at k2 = 60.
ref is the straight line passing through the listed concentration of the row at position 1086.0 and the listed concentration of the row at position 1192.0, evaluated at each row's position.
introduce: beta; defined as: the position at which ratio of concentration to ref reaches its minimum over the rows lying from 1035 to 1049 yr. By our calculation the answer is 1046.0 yr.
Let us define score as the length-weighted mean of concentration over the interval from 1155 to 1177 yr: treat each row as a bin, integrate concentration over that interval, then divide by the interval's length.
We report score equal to 5.23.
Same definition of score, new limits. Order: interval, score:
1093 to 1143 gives 5.11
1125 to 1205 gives 5.21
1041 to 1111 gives 5.29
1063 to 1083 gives 5.22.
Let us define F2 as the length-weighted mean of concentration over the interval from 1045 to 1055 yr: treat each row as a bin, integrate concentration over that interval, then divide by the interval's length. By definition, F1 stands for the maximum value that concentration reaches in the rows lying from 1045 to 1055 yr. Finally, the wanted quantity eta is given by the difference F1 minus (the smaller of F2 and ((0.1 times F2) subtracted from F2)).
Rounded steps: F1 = 5.27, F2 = 5.21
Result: 0.58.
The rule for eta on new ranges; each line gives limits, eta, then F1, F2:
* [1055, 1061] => 0.56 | 5.353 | 5.32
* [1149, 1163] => 0.64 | 5.405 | 5.30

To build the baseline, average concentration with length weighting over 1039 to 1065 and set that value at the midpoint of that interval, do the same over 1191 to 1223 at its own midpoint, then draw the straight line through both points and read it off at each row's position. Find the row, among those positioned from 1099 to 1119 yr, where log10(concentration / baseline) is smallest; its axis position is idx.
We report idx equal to 1118.0 yr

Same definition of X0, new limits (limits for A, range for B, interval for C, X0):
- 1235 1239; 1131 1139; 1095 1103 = -6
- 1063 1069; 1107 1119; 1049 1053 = -2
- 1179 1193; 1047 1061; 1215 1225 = -25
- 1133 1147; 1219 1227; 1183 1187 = -12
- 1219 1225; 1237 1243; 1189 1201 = -12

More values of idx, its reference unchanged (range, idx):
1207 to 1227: 1222.0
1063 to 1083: 1066.0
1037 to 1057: 1052.0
